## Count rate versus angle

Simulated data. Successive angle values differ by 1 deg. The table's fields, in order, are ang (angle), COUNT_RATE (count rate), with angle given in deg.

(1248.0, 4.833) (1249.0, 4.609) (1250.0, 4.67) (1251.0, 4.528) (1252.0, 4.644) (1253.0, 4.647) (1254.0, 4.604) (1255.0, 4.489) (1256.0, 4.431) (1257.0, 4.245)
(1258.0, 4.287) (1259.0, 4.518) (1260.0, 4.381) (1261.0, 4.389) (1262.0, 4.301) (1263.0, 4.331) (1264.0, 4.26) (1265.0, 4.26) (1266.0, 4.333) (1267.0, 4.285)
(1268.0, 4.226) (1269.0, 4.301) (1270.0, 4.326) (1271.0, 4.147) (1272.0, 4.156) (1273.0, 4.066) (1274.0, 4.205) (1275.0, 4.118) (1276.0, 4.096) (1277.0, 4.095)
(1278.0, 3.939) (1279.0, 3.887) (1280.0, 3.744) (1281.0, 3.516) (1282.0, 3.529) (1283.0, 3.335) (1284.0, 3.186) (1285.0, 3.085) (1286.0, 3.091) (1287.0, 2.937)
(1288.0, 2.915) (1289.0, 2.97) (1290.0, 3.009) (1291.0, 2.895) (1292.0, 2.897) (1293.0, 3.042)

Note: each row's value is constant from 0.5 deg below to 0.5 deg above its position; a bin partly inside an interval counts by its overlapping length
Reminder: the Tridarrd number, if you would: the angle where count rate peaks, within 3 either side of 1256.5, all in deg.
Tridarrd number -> 1254.0 deg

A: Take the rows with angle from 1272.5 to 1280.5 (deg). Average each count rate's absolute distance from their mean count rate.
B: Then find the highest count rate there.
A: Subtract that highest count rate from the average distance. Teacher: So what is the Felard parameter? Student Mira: -4.08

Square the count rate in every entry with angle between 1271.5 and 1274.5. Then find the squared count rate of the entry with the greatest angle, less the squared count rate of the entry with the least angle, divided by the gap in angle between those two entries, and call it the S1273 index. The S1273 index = 0.20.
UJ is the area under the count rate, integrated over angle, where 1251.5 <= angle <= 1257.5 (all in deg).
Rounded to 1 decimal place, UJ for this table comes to 27.1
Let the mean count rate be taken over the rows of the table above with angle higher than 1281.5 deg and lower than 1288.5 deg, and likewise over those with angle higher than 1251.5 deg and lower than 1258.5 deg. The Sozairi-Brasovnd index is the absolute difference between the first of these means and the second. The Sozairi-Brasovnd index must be 1.32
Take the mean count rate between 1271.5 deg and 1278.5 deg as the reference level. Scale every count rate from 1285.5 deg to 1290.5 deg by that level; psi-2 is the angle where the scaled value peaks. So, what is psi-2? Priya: 1286.0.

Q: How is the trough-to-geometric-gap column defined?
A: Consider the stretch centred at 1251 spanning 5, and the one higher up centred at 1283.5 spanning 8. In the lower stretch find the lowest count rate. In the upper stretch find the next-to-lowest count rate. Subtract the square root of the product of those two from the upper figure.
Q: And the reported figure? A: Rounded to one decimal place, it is -0.7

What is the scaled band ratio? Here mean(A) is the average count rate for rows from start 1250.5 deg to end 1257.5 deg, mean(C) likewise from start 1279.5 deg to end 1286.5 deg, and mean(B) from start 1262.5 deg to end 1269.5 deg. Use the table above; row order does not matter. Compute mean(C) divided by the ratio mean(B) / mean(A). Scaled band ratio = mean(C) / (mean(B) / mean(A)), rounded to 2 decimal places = 3.53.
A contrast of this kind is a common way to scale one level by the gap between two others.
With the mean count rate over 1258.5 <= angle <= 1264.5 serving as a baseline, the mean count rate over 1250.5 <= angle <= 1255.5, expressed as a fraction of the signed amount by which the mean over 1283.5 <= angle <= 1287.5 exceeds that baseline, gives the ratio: -4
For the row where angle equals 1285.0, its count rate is 3.085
